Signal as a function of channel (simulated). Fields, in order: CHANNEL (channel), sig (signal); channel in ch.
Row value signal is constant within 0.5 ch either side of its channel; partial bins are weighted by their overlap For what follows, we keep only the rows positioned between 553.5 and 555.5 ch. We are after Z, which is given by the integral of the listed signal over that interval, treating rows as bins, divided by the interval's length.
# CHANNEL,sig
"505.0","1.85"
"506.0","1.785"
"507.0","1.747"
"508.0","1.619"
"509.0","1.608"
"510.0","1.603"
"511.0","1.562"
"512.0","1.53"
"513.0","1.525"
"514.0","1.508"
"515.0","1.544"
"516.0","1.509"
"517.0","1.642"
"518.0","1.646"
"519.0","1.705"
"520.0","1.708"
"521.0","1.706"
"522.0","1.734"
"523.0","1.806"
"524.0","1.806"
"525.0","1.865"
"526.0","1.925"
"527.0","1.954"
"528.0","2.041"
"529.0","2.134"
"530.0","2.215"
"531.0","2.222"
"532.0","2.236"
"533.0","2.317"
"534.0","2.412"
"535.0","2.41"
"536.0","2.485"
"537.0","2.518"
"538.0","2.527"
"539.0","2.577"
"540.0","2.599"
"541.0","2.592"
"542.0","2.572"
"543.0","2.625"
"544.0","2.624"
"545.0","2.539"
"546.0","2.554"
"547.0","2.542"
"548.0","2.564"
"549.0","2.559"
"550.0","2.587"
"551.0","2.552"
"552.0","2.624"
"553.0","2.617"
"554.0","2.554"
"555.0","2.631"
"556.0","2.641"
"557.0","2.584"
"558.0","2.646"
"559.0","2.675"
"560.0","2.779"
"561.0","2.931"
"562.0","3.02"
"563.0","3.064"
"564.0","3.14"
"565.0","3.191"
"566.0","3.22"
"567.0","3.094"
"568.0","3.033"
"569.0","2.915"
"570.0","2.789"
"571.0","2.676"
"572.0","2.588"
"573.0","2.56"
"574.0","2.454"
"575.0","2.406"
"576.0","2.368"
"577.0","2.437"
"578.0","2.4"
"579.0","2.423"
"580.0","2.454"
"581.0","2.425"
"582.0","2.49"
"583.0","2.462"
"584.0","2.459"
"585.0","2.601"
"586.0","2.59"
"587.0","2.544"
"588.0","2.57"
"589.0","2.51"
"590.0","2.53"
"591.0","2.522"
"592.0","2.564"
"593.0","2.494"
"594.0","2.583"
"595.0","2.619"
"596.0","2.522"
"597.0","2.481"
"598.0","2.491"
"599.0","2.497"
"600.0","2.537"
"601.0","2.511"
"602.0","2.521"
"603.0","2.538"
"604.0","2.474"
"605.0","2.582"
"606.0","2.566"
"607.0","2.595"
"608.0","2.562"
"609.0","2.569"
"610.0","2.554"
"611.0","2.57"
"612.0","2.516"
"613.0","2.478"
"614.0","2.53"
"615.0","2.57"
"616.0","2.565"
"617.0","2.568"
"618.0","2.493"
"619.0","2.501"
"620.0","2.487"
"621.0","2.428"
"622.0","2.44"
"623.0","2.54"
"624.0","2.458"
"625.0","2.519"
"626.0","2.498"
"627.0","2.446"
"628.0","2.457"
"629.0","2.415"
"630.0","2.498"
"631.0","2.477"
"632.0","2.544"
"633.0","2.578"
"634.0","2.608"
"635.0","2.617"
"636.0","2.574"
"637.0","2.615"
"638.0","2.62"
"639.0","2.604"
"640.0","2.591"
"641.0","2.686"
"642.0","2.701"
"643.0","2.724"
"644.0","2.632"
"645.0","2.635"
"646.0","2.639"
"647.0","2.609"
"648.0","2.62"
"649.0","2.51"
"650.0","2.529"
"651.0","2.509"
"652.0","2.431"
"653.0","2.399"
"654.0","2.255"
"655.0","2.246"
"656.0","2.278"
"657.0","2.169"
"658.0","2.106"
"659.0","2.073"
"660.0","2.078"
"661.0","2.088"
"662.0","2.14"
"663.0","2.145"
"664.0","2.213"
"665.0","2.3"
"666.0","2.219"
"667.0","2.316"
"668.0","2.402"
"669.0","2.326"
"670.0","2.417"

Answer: 2.59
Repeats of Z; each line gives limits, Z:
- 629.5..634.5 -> 2.54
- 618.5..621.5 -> 2.47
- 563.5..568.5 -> 3.14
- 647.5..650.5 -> 2.55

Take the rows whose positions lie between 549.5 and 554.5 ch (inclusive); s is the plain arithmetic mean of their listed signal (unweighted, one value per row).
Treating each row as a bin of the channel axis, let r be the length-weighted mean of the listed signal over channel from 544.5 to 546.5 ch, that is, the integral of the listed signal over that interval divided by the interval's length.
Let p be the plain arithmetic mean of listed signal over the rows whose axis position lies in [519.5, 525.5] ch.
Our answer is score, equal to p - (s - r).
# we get 1.7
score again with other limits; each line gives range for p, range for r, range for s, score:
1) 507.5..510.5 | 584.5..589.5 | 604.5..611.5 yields 1.6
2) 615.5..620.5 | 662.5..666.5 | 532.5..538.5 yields 2.3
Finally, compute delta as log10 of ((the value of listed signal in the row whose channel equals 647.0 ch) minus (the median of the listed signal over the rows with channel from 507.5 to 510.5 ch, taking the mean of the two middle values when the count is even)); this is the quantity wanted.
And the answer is 0.00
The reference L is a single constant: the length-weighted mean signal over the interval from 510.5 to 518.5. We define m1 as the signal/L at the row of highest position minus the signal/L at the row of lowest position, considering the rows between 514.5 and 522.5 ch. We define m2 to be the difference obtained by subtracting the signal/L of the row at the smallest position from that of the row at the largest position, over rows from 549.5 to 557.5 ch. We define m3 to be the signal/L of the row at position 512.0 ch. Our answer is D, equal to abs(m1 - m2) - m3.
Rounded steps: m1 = 0.122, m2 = 0.00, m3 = 0.98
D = -0.86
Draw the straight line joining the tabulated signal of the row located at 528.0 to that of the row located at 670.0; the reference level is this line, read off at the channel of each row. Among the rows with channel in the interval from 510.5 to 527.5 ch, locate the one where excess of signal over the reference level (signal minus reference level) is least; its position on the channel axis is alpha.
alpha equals 516.0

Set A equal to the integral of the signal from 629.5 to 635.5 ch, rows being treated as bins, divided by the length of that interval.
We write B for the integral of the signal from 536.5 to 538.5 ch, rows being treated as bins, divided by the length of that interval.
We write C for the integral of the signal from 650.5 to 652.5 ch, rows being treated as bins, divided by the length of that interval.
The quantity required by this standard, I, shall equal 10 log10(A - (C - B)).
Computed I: 4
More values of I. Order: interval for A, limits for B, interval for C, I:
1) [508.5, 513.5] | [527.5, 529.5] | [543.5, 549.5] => 0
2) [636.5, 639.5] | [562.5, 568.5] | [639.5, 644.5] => 5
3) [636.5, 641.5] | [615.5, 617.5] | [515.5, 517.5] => 6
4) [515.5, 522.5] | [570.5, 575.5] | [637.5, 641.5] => 2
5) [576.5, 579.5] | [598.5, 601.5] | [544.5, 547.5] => 4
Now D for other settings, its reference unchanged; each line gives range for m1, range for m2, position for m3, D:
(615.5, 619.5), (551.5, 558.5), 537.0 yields -1.56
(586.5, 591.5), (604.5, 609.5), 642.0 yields -1.73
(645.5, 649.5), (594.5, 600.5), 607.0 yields -1.64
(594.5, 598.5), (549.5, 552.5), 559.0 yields -1.61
